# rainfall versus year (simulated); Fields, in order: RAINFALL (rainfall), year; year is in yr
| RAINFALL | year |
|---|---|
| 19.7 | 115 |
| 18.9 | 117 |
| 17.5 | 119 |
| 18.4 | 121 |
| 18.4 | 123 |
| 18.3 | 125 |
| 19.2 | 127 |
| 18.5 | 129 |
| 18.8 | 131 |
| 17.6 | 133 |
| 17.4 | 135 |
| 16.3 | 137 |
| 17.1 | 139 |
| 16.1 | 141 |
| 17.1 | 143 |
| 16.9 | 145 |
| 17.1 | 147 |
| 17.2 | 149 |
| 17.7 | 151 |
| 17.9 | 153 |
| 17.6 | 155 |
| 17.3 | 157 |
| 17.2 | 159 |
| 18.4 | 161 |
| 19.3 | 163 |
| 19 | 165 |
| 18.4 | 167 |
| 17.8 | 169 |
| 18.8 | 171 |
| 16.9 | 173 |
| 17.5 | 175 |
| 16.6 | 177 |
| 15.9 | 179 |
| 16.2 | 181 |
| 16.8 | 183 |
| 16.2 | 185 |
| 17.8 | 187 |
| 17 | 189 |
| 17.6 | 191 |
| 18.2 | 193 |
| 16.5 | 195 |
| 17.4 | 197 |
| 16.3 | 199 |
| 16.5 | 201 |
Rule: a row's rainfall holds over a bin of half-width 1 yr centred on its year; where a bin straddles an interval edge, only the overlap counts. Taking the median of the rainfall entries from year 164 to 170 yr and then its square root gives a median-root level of 4.29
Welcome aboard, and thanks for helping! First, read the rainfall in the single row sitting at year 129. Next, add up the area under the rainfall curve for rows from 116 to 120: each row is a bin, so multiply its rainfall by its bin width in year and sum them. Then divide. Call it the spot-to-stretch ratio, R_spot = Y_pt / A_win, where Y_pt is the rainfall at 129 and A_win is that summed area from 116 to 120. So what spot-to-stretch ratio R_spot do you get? 0.254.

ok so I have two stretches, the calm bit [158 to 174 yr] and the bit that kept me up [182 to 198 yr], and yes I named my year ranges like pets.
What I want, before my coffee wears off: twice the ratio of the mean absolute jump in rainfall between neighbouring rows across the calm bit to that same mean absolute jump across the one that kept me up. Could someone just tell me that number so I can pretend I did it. 1.91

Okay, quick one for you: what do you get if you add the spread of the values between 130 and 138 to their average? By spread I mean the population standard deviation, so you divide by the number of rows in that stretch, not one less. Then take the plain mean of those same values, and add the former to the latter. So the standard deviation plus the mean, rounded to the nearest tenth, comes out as 18.4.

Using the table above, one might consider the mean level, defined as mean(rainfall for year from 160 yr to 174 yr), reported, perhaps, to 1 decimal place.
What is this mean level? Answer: 18.4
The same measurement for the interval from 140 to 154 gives 17.1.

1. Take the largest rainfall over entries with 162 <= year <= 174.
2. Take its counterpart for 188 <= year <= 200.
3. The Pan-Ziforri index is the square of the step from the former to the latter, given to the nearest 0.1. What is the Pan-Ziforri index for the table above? 1.2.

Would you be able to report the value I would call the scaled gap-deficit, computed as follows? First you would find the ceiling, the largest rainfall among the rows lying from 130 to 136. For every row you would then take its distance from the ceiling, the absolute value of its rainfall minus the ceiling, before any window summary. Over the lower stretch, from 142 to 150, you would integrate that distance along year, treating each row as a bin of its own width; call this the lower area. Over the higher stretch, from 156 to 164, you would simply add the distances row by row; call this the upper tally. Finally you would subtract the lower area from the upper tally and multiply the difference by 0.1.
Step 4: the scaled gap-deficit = -1.0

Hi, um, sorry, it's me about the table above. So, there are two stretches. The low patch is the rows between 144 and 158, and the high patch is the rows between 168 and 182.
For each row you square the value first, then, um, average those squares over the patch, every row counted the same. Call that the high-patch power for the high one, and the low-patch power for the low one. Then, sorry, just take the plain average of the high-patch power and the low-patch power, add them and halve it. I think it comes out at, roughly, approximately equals 298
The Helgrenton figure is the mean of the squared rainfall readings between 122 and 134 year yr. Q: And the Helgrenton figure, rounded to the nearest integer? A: 341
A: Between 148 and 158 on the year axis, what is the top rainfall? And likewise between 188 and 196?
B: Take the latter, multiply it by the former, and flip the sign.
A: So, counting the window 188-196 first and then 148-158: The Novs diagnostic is -326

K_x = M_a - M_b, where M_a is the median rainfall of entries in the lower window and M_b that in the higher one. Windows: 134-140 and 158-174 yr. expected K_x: -1.3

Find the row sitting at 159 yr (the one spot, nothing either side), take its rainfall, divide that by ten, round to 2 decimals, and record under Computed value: 1.72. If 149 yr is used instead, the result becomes 1.72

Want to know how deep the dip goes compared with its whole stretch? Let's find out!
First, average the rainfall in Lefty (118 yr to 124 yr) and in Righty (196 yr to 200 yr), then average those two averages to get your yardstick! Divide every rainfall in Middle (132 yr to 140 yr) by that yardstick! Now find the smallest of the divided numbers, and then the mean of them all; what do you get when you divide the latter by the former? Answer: 1.05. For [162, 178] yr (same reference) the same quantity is 1.09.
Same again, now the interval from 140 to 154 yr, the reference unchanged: 1.06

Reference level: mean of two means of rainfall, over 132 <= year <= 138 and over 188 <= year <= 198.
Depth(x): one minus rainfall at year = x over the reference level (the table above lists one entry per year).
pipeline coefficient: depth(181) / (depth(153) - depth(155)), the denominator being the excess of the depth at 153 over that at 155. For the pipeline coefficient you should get -3.4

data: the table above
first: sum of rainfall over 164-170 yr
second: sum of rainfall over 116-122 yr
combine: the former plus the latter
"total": 110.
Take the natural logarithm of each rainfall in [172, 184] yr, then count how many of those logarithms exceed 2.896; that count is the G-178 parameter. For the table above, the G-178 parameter 0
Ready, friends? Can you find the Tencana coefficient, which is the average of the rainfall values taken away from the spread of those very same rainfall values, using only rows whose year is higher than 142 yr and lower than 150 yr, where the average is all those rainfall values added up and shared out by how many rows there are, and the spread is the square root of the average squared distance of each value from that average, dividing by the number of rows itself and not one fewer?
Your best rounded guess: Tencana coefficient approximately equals -17.0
